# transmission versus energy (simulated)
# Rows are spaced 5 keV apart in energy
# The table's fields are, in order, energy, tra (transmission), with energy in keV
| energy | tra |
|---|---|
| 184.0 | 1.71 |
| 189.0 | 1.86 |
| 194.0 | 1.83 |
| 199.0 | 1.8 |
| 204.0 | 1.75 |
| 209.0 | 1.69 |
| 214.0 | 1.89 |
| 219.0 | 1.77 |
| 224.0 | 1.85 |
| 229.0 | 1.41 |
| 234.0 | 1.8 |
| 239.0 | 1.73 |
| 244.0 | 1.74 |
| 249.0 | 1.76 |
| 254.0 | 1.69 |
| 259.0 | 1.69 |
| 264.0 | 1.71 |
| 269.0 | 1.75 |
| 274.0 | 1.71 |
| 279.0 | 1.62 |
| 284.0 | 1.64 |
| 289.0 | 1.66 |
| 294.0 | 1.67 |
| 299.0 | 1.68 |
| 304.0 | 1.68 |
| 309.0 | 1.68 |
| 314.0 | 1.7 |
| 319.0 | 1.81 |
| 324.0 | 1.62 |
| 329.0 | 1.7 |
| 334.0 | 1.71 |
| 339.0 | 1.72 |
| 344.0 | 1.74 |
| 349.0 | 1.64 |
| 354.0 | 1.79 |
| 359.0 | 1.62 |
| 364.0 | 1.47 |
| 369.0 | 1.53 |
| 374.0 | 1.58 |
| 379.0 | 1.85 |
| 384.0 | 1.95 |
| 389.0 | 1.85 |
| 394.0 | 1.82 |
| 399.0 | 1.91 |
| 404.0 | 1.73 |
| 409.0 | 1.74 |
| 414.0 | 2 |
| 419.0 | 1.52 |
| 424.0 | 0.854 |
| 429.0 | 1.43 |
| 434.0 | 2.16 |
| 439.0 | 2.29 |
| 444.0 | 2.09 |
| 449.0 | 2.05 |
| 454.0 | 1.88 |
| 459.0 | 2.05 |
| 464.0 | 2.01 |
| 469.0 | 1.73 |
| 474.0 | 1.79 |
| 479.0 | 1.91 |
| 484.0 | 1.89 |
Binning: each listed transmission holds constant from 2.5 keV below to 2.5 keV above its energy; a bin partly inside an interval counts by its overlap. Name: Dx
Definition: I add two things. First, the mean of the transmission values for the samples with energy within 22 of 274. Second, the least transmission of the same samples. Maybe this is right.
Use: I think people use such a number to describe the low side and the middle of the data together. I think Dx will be 3.30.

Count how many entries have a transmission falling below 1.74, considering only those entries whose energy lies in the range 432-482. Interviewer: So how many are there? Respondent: 1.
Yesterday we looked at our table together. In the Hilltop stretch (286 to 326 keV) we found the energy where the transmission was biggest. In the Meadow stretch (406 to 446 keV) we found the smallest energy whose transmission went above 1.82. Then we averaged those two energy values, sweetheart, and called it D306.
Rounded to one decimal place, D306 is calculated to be 366.5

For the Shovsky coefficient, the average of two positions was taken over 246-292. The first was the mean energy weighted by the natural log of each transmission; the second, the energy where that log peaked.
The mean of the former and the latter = 258.8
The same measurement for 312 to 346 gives 324.0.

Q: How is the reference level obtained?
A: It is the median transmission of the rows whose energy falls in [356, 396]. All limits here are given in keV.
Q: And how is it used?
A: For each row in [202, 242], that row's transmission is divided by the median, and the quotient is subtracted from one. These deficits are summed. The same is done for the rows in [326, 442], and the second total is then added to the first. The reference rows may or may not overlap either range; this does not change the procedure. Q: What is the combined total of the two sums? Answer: -0.10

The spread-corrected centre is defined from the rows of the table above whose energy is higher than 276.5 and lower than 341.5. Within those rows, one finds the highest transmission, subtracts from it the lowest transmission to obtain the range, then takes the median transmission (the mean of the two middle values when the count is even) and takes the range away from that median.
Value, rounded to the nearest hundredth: 1.49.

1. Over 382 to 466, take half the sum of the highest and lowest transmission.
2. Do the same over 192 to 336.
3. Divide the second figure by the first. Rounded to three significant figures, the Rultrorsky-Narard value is 1.05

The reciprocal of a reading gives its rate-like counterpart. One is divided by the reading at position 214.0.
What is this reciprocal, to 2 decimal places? 0.53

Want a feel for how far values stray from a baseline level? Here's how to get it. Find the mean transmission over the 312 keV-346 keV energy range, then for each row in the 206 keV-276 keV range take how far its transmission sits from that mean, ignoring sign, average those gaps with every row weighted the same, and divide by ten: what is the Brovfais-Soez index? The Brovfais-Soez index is 0.0069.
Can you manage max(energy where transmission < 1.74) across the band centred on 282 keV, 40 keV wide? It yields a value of 299.0 keV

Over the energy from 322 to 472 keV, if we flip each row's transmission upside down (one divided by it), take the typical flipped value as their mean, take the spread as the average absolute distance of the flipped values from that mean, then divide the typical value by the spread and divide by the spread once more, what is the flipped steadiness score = 110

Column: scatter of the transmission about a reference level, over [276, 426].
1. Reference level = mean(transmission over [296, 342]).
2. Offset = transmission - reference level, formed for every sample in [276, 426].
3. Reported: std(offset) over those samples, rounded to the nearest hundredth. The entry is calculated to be 0.20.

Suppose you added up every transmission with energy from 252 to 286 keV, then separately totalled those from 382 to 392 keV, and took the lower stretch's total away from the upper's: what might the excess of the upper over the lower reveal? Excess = -8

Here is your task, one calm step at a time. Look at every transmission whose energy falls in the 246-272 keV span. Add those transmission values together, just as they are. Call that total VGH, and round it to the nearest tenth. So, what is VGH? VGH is 8.6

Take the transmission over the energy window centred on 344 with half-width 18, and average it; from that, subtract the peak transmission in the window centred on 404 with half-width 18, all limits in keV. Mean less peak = -0.30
